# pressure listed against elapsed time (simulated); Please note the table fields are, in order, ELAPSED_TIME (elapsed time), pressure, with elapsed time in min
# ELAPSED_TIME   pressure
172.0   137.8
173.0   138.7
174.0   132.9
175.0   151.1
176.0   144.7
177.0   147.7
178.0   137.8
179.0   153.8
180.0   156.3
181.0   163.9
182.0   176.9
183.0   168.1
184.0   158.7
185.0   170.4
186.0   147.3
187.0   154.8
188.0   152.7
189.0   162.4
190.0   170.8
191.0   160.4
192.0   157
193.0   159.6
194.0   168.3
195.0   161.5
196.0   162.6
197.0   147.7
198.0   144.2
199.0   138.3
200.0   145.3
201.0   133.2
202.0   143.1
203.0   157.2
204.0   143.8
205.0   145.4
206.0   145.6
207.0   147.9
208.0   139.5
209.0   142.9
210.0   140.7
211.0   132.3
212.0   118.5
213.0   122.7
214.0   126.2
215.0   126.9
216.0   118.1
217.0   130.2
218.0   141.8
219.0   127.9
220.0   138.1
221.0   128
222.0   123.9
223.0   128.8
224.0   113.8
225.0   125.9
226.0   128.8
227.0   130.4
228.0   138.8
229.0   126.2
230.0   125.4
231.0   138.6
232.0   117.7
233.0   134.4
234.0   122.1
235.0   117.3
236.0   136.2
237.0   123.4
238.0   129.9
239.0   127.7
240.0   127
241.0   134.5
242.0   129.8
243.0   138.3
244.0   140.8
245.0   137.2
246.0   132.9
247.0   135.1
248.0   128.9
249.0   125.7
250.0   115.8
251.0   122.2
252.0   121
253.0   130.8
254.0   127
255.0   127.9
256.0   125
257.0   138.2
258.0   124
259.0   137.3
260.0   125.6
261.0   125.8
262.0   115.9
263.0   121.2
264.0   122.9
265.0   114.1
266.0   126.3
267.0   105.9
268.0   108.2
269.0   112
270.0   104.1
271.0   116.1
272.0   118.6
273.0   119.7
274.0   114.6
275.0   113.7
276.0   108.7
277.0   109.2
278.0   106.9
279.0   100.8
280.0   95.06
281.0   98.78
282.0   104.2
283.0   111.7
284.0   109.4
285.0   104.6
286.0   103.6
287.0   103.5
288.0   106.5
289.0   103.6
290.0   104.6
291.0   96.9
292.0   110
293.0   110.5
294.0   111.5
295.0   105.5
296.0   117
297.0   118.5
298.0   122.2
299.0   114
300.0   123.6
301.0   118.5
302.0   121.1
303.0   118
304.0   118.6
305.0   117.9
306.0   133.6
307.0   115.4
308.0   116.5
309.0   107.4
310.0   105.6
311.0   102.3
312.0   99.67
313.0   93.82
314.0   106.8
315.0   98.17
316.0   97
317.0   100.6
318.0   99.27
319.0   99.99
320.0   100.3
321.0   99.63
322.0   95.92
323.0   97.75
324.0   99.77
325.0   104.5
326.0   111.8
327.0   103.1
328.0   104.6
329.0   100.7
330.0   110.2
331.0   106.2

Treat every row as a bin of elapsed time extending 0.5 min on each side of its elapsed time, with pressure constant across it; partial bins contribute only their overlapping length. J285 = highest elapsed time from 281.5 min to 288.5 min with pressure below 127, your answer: 288.0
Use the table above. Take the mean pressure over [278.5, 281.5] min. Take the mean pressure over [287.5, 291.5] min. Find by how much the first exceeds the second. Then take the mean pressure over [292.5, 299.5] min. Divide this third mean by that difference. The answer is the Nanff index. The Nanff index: -24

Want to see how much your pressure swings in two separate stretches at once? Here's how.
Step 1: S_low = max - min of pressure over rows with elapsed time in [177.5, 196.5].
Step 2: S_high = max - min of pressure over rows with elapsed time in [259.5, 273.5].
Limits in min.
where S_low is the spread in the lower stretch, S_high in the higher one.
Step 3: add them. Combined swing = 61.3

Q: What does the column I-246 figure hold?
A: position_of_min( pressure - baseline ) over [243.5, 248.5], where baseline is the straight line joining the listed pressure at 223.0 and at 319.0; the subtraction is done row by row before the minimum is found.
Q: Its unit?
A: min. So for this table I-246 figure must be 248.0 min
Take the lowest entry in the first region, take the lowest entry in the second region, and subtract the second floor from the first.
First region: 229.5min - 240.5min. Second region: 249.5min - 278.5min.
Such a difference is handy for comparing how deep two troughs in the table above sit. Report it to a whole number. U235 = 13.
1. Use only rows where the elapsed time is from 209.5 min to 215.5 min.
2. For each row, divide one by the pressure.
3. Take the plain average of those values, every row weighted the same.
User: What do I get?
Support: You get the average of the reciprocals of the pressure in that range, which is 0.0078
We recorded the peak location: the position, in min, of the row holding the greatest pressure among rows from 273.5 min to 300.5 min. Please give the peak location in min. 300.0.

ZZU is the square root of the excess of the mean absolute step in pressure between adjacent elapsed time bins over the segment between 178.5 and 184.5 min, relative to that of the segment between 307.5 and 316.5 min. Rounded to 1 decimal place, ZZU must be 1.6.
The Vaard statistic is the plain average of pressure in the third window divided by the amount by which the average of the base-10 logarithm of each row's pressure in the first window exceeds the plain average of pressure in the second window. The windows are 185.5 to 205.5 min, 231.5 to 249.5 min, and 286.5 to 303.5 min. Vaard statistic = -0.877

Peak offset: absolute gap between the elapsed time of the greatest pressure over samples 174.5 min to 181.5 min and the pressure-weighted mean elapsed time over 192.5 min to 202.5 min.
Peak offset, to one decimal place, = 16.3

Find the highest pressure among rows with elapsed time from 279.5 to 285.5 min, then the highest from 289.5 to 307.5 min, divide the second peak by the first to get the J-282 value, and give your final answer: 1.20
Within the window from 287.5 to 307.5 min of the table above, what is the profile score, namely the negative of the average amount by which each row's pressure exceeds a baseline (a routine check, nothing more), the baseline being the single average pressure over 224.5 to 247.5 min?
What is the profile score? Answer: 16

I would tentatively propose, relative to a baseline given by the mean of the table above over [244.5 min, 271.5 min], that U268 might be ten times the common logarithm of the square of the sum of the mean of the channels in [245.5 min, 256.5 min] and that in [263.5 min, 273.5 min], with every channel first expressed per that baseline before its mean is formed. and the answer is 5.8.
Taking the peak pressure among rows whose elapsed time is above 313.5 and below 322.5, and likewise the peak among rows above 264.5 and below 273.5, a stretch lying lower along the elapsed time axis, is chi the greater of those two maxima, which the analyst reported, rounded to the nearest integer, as 126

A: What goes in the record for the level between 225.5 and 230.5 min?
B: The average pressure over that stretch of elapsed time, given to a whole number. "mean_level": 130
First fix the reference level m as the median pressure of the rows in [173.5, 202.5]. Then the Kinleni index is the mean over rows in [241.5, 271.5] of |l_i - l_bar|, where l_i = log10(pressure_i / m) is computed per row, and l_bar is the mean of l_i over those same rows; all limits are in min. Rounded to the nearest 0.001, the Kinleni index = 0.027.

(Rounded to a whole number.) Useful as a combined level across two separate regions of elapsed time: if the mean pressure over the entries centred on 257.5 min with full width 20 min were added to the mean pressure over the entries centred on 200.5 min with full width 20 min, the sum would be 273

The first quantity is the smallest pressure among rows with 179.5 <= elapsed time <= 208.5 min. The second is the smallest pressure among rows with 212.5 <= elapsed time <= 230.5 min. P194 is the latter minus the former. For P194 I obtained -19.4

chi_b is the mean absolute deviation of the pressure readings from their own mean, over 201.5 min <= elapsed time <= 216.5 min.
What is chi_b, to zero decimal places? 10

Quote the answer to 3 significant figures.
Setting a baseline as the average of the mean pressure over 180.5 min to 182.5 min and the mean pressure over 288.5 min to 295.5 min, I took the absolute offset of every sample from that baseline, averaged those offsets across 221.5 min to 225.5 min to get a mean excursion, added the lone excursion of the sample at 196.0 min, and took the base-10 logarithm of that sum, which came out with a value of 1.60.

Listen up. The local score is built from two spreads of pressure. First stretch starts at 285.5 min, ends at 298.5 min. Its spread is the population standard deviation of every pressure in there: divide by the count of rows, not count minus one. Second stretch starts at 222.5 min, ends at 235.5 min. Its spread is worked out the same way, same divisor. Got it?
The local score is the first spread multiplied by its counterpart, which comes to 51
